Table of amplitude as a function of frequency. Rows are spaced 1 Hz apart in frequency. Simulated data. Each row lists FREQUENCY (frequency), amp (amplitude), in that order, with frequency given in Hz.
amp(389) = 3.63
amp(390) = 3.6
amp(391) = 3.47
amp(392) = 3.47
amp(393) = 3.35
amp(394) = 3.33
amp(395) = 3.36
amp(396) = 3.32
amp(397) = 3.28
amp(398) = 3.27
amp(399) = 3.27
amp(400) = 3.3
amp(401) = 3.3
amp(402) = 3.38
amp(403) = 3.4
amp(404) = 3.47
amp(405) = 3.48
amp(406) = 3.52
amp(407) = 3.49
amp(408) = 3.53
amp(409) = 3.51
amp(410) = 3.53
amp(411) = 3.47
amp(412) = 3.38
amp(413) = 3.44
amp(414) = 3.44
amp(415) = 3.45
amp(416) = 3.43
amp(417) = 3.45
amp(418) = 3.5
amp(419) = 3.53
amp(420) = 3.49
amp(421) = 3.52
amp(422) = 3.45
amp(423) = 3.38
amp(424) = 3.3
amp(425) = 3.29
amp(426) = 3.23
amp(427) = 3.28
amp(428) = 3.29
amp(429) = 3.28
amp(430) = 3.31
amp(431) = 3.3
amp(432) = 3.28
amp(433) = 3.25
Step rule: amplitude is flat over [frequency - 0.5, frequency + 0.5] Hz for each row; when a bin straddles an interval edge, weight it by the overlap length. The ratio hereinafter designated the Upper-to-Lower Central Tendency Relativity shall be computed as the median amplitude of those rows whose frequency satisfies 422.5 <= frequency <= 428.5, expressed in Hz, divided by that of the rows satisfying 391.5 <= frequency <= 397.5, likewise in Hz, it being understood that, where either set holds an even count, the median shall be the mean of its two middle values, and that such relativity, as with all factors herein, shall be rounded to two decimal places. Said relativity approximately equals 0.99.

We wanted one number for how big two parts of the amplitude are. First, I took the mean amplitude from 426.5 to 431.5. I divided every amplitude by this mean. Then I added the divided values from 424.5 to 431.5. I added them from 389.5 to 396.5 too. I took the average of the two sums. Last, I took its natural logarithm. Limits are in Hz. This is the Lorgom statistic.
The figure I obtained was 1.96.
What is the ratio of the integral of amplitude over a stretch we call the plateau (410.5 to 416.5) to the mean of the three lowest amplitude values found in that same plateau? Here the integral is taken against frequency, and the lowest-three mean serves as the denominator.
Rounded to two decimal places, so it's 6.03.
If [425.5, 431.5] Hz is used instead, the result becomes 6.03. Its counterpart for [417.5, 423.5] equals 6.07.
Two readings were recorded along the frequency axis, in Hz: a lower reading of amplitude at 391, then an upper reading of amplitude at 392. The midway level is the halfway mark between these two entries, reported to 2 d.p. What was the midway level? 3.47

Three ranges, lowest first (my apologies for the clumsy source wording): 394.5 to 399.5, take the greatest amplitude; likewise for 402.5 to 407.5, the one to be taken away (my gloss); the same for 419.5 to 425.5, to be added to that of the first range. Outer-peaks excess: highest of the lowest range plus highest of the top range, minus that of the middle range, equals 3.36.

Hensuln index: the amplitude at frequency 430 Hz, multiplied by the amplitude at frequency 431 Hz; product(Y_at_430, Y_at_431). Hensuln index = 10.9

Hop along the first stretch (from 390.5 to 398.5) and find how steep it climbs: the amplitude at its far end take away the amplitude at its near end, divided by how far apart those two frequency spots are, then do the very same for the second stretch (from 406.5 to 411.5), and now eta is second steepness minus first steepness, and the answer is 0.02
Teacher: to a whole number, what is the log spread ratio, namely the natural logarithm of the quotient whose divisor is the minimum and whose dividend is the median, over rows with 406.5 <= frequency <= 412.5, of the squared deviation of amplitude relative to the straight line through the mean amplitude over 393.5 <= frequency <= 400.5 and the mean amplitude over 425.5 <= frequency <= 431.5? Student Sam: 2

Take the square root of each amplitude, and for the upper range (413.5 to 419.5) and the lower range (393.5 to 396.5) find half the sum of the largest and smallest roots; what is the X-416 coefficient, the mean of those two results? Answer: 1.846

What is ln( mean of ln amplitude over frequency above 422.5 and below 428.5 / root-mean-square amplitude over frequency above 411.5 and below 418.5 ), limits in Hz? -1.06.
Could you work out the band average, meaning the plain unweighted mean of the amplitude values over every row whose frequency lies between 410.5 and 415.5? 3.44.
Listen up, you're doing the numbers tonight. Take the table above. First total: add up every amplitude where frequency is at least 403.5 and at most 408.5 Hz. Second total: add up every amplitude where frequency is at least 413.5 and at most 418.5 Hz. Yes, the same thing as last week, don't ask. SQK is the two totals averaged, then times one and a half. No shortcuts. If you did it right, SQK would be 26.1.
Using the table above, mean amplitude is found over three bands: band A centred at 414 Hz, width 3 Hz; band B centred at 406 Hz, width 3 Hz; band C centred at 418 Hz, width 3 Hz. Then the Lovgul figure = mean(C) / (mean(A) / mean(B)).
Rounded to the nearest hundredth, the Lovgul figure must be 3.55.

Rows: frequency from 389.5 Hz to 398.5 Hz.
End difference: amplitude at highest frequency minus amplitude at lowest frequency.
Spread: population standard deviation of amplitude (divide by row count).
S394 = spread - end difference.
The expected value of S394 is 0.43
